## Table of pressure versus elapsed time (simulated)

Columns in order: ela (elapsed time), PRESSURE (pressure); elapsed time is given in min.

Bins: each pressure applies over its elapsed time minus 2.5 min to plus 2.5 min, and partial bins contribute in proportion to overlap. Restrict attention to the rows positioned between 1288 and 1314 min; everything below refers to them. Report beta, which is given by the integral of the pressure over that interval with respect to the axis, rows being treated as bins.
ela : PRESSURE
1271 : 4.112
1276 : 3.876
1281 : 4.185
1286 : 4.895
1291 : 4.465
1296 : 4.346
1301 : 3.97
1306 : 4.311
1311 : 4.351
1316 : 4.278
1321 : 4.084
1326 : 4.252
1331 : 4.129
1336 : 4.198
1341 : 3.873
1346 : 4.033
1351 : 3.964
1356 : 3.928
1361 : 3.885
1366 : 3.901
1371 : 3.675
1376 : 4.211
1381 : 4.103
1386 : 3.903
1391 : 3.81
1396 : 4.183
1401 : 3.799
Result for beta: 111.8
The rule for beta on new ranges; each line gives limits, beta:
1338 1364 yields 102.5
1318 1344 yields 106.8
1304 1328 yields 102.1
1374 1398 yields 96.9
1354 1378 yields 93.9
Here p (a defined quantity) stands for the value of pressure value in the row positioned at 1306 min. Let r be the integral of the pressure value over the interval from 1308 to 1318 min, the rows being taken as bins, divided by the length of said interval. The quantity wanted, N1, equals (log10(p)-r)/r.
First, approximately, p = 4.311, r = 4.32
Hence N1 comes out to -0.853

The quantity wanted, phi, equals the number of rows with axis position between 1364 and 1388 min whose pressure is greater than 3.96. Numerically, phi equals 2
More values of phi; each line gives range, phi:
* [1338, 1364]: 2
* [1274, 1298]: 4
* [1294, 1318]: 5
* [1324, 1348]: 4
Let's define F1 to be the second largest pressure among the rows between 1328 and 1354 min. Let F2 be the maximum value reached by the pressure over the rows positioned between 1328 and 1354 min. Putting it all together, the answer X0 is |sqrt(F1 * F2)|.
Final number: 4.16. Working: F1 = 4.129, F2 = 4.198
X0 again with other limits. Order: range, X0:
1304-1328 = 4.33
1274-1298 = 4.68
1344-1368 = 4.00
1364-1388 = 4.16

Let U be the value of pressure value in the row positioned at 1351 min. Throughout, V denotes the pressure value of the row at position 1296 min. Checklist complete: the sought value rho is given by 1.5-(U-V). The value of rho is 1.88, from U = 3.964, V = 4.346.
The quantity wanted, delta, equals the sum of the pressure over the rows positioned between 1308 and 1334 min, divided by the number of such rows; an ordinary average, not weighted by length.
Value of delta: 4.22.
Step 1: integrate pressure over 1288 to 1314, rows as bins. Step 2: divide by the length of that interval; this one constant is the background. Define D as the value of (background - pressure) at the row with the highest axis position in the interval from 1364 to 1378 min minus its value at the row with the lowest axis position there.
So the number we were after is -0.31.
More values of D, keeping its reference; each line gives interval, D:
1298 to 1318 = -0.31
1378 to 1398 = -0.08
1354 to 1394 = 0.12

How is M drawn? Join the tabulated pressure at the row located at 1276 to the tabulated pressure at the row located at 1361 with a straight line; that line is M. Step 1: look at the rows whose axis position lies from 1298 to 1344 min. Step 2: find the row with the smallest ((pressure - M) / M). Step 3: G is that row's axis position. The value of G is 1341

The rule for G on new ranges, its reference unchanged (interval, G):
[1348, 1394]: 1371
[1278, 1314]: 1301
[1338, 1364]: 1341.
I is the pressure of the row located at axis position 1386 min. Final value 3.903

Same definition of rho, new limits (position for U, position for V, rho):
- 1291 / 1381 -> 1.14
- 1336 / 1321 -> 1.39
